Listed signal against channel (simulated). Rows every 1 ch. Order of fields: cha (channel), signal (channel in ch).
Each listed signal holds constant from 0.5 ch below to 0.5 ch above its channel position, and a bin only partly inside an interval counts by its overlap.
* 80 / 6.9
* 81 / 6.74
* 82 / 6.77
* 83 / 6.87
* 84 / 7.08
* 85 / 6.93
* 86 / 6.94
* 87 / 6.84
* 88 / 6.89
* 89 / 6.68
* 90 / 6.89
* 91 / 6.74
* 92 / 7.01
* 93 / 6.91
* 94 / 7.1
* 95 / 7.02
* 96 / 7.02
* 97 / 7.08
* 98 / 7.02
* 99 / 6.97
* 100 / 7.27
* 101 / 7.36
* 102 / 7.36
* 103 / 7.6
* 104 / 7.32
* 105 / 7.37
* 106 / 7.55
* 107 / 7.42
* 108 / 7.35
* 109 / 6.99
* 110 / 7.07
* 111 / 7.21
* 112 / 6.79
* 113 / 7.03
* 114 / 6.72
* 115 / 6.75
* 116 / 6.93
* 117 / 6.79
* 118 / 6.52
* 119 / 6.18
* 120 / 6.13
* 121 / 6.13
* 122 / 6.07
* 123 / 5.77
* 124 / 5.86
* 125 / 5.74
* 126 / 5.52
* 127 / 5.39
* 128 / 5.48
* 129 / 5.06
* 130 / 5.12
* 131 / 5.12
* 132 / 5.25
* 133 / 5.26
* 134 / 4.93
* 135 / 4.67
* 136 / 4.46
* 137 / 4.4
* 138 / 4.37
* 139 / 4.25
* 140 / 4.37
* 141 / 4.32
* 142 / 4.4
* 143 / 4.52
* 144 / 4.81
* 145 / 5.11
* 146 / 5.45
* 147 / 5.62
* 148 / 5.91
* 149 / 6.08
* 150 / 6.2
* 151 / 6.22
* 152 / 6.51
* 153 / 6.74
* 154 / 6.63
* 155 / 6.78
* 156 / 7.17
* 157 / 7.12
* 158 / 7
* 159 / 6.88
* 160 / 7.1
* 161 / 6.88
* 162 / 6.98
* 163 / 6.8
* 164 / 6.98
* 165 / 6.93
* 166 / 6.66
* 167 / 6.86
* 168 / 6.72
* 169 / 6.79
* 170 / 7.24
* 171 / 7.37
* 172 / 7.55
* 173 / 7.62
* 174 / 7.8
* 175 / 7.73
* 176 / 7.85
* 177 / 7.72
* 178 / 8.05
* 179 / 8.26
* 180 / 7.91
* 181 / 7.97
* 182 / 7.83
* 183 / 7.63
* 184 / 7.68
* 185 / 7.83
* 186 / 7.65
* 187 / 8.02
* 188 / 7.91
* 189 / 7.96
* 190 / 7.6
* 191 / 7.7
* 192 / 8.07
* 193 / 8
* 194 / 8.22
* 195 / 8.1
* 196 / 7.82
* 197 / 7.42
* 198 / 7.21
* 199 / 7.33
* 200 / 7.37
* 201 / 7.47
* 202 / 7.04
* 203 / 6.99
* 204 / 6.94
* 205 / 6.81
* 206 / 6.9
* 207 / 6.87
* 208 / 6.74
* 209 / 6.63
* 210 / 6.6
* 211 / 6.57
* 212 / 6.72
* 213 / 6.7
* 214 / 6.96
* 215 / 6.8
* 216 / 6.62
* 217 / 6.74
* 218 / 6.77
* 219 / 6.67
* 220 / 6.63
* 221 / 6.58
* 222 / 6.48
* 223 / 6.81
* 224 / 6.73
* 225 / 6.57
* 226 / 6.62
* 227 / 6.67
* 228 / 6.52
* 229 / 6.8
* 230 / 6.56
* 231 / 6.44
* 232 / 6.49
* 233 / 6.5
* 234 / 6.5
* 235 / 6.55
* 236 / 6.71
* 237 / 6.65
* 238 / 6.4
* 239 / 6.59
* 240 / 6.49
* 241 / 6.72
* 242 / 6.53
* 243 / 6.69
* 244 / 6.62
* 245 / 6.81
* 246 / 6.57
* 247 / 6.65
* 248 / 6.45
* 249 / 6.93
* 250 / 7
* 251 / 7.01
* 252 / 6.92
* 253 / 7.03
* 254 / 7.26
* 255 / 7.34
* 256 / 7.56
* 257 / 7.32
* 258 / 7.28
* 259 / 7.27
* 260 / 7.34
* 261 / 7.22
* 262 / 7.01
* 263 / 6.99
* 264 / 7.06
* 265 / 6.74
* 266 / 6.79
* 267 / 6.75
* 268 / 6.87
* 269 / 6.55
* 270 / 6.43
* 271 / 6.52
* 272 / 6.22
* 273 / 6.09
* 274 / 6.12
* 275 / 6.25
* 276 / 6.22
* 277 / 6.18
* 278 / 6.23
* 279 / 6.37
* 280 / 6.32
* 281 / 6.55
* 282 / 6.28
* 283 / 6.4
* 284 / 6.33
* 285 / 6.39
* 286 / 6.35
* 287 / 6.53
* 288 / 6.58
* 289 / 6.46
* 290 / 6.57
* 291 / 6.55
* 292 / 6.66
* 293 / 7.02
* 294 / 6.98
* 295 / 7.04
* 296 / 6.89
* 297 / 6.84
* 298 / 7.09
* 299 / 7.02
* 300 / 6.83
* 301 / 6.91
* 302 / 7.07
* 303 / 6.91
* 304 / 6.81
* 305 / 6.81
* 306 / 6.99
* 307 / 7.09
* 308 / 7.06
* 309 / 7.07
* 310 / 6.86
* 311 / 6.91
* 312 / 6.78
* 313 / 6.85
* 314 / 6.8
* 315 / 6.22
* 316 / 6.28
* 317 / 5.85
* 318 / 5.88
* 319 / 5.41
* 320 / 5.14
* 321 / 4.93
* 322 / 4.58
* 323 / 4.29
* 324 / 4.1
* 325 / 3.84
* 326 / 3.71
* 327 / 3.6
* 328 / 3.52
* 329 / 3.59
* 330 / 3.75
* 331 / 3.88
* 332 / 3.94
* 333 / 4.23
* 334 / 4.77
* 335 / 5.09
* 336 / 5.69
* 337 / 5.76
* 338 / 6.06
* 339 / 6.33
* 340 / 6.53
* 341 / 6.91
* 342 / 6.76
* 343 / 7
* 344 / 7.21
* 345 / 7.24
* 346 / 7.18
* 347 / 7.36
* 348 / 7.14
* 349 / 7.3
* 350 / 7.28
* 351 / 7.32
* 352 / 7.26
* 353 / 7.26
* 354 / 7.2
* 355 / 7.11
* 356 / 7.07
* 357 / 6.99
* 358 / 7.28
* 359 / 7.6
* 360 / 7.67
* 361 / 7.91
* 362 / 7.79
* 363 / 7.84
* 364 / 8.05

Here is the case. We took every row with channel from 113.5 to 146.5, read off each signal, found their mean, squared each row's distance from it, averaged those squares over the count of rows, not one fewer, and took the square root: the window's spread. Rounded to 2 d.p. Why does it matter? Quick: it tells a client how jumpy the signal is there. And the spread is 0.81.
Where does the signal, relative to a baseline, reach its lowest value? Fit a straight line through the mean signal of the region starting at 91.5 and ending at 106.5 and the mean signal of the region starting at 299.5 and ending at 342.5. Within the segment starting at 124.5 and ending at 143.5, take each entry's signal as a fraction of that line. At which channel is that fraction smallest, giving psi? 139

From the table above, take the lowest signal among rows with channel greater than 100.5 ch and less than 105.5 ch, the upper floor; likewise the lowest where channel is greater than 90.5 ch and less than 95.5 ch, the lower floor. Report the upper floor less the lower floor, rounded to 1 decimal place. 0.6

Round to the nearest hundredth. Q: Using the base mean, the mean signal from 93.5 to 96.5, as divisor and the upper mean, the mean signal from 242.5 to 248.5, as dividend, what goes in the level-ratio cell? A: 0.94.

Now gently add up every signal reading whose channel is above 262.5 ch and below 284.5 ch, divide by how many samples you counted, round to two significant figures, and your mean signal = 6.5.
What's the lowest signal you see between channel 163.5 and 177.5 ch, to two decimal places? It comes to 6.66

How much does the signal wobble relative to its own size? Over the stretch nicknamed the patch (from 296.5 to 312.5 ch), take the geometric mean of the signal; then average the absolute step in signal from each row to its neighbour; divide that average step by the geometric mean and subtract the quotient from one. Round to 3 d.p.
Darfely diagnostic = 0.983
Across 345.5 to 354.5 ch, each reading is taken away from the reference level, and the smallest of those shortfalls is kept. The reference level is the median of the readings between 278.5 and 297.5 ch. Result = -0.81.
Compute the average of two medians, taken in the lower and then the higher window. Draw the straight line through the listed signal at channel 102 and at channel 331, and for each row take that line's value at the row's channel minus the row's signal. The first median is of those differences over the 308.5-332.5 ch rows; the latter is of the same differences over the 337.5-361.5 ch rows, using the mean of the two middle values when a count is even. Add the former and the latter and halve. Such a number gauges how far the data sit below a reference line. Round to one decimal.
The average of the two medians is -2.3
